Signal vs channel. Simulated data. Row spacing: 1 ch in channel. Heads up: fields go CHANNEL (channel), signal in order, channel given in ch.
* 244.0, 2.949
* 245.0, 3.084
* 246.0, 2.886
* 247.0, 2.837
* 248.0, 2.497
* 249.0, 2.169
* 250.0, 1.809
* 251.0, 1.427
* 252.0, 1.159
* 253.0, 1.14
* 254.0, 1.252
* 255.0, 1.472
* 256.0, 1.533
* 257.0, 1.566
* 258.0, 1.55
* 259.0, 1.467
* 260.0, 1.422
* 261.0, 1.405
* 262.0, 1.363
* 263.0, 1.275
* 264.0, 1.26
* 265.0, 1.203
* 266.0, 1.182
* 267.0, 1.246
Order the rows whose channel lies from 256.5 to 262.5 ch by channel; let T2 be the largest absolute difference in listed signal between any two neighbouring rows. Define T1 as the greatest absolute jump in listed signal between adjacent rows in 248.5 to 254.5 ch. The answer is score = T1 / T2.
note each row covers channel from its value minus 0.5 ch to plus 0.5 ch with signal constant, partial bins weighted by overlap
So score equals 4.6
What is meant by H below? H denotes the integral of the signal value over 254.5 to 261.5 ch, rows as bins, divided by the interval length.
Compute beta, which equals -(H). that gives -1.49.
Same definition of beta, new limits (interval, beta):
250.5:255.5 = -1.29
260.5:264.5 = -1.33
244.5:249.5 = -2.69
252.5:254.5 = -1.20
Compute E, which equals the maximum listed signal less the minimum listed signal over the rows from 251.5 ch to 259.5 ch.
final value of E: 0.4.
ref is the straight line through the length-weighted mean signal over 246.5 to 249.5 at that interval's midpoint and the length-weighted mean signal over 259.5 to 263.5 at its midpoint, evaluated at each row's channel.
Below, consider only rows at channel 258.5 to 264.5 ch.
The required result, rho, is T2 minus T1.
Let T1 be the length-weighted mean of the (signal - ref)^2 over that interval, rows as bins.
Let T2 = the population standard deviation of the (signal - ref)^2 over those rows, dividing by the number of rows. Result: 0.000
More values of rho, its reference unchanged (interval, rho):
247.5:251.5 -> 0.012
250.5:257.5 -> -0.128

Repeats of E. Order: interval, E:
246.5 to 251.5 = 1.4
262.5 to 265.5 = 0.1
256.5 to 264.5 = 0.3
